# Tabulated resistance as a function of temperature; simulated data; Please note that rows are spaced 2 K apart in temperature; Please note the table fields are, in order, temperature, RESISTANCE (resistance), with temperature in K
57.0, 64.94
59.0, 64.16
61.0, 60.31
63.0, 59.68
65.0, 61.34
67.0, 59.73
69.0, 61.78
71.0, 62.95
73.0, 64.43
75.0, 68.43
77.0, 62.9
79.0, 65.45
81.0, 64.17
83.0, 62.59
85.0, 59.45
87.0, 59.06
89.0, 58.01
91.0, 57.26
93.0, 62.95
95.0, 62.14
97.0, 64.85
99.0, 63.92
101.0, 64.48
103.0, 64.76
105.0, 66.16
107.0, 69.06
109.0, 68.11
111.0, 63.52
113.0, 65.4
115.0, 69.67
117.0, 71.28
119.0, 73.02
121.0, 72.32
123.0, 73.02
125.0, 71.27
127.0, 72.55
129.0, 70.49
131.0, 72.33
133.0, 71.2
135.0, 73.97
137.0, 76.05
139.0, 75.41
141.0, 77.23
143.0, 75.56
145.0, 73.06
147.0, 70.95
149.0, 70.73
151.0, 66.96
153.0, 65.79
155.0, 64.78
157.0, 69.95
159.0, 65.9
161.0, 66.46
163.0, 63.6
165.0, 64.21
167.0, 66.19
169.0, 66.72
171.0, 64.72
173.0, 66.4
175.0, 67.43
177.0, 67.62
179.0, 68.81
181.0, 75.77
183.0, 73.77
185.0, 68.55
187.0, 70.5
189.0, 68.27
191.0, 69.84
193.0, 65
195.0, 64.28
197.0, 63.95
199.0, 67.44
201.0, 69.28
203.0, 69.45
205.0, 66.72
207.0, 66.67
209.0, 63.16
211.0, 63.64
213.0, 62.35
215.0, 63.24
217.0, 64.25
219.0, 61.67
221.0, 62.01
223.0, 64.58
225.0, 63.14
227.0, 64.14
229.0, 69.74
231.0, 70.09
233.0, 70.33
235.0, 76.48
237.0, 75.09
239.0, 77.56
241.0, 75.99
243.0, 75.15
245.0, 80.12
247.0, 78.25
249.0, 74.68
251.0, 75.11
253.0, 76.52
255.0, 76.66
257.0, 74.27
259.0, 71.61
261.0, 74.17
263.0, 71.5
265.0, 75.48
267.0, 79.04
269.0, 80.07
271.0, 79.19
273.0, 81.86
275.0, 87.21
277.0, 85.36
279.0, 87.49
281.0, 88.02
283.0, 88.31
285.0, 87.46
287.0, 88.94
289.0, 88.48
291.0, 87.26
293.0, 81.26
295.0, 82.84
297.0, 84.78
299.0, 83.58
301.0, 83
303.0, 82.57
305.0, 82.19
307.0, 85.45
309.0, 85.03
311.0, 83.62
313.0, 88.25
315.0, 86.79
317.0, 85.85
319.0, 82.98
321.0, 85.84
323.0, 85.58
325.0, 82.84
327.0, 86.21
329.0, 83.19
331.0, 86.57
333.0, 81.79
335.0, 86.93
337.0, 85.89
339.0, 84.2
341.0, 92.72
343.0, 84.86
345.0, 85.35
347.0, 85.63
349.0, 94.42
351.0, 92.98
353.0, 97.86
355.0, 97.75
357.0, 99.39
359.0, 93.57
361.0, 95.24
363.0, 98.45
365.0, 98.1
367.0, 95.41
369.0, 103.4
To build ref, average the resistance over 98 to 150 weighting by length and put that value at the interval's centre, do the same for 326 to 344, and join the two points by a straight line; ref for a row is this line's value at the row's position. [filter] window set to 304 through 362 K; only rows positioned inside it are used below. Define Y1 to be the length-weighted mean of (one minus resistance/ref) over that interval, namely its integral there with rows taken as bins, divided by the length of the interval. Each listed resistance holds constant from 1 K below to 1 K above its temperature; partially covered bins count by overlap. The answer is -0.03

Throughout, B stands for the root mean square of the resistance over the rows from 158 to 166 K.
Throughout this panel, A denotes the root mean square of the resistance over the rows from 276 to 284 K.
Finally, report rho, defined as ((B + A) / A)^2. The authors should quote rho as 3.0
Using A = 87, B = 65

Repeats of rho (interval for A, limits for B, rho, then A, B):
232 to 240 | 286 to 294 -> 4.6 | 75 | 87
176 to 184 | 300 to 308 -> 4.7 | 72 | 83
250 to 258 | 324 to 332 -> 4.5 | 76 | 85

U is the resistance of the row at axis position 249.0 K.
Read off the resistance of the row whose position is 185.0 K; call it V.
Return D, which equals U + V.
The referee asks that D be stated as 143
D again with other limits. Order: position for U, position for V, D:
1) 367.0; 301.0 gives 178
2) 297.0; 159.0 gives 151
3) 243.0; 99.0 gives 139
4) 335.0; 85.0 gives 146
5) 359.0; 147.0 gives 165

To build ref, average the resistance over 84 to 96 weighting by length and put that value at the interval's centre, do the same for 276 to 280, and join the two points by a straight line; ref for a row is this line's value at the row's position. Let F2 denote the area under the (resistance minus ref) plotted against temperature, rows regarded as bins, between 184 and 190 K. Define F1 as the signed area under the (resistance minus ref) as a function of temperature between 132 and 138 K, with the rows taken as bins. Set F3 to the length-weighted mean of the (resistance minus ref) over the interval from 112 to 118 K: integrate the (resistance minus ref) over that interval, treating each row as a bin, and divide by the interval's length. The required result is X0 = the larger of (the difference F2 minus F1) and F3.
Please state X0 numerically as 5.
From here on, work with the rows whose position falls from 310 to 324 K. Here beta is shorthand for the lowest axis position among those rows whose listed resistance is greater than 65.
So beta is 311.0 K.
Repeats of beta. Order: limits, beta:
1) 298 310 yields 299.0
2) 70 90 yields 75.0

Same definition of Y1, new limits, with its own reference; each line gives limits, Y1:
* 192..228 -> 0.16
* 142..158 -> 0.04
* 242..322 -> 0.00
